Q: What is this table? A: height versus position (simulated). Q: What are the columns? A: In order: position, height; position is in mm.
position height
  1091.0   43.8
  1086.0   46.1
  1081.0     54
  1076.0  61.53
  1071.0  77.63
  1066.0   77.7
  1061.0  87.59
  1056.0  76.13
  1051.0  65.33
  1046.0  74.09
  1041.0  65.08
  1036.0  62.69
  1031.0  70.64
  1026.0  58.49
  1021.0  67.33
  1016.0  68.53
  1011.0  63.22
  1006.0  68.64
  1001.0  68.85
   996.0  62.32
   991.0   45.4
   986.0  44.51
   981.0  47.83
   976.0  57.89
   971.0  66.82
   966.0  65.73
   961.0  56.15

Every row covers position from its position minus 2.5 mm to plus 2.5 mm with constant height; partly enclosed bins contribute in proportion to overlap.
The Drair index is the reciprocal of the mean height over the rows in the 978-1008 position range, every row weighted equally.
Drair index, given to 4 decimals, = 0.0178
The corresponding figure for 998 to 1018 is 0.0149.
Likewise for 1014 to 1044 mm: 0.0153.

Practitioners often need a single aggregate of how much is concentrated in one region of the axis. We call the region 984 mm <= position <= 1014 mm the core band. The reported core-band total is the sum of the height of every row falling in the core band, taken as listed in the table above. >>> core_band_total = 353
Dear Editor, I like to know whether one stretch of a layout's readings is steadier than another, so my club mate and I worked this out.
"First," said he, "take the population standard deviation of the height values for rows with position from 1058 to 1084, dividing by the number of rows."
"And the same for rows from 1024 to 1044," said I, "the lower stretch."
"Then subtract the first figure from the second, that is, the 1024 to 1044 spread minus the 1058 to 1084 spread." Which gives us -7.8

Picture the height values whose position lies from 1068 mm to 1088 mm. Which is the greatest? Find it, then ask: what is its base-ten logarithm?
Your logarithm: 1.89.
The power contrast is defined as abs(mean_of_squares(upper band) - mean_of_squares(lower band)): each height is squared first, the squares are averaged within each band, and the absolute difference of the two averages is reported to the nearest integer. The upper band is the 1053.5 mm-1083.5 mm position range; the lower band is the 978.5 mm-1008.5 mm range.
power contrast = 2095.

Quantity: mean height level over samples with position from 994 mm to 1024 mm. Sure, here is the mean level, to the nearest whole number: 66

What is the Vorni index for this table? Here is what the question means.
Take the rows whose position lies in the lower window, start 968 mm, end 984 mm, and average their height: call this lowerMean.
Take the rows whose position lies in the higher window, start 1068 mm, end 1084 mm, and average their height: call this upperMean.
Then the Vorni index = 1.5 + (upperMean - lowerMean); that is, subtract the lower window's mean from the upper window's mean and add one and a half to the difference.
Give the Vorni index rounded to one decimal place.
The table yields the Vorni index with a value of 8.4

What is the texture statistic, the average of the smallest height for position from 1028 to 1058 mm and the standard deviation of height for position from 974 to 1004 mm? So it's 36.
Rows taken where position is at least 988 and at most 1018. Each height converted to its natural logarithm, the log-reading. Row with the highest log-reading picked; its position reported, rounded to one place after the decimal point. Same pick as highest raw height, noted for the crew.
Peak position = 1001.0 mm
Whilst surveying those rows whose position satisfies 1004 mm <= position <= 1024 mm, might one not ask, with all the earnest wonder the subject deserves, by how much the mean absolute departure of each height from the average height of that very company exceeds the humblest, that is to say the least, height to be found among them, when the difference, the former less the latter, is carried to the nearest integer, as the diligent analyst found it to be -61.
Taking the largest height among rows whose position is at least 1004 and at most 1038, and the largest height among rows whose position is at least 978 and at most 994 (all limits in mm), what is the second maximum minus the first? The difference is -23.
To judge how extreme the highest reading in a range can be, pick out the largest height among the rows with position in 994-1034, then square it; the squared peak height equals 4990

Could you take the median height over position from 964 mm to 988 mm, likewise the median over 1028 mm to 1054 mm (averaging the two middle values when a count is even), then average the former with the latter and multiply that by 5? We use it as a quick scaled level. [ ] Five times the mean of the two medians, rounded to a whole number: 308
